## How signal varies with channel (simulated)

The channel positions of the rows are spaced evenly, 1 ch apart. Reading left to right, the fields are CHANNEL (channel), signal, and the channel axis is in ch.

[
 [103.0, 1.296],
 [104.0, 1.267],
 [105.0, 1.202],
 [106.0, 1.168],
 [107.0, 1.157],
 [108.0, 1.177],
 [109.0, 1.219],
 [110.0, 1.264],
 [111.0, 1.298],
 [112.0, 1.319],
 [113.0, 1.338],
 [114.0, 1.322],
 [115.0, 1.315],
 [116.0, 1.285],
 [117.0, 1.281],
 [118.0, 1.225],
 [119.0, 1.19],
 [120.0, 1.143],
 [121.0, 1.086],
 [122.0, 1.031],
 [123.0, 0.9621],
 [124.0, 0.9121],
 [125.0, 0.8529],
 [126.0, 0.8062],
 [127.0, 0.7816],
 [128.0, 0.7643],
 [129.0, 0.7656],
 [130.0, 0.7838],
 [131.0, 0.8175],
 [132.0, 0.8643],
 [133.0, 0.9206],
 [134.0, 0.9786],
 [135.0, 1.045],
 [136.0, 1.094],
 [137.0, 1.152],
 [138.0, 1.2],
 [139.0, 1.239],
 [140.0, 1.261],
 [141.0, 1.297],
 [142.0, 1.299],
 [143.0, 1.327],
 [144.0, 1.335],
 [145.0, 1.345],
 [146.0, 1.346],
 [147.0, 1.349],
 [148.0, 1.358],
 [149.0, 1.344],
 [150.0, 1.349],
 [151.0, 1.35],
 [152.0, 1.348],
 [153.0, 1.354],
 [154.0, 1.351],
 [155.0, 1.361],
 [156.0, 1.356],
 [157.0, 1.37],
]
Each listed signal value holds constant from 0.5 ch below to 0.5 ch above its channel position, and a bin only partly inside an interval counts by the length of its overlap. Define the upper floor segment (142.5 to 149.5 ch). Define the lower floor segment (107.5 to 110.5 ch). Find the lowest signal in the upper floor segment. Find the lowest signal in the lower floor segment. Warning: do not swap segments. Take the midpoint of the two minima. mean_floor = 1.25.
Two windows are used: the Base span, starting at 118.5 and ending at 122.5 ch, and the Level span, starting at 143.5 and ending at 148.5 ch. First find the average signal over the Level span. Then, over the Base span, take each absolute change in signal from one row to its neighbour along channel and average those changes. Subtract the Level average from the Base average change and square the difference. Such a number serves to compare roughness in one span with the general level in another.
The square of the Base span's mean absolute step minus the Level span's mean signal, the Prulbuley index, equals 1.67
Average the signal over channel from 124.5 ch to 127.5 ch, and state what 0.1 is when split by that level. 0.123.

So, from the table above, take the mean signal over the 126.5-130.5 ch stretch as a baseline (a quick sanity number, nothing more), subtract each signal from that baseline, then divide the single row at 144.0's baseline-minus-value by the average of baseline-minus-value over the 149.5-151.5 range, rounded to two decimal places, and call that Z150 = 0.97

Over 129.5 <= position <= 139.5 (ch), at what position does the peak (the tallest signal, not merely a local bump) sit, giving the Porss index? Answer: 139.0 ch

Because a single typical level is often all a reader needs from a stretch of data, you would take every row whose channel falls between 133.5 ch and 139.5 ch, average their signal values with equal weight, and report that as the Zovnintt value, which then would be 1.1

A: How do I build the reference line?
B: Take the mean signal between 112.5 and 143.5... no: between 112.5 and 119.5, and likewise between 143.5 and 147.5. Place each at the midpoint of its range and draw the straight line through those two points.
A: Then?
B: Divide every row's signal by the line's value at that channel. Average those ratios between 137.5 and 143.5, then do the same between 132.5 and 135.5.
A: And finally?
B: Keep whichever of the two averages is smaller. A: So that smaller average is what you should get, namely 0.74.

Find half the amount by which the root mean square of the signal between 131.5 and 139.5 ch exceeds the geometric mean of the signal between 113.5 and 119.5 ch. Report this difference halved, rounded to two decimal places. -0.10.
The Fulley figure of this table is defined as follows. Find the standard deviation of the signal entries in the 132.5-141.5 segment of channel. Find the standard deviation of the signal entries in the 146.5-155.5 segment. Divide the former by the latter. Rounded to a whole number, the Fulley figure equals 25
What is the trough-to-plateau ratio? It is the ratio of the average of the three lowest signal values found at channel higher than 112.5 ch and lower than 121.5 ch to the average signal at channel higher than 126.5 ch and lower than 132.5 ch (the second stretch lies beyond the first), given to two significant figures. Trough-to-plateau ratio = 1.4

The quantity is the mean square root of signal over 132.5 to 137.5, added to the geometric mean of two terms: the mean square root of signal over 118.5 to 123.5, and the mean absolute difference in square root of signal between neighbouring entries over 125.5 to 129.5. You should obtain 1.11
